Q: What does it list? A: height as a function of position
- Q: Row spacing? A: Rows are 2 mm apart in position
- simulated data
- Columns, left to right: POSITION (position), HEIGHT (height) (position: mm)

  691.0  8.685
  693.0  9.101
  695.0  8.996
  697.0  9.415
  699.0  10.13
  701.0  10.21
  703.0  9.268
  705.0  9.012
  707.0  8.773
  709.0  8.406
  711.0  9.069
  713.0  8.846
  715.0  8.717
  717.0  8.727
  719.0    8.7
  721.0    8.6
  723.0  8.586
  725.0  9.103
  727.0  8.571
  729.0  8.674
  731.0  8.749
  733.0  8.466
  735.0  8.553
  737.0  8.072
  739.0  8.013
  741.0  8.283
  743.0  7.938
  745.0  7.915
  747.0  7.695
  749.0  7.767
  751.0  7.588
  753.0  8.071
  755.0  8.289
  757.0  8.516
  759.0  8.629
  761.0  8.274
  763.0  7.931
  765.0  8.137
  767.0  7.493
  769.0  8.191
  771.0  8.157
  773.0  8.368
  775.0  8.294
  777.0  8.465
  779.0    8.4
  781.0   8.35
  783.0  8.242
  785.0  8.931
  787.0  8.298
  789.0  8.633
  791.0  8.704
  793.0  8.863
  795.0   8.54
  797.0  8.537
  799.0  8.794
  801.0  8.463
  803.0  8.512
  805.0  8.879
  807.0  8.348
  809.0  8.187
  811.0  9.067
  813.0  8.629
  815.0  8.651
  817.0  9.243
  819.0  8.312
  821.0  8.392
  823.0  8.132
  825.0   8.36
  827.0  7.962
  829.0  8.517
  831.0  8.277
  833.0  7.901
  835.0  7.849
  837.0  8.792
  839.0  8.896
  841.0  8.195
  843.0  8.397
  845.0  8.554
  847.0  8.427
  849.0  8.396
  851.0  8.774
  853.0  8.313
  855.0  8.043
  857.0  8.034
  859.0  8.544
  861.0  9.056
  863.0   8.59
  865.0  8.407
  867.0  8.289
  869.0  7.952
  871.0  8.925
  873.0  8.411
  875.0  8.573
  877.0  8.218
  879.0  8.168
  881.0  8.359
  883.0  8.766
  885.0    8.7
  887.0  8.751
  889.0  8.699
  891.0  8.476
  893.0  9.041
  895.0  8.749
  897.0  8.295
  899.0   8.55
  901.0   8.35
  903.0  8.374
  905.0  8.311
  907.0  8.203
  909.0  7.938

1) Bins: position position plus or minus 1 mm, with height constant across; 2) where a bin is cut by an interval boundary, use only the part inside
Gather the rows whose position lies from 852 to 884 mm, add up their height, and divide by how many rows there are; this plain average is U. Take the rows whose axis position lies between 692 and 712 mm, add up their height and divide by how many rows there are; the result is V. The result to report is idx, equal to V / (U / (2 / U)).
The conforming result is 0.261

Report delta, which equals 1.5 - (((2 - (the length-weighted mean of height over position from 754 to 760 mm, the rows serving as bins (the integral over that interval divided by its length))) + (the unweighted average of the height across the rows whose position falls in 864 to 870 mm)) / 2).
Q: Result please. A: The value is 0.63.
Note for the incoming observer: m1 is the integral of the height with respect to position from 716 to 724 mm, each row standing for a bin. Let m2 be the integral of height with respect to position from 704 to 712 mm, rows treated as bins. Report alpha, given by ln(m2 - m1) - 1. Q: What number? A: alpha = -0.7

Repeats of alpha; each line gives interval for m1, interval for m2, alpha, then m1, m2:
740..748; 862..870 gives 0.0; 63.7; 66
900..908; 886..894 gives 0.2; 66.5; 70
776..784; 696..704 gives 1.4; 66.9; 78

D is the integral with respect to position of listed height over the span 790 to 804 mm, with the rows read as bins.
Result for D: 121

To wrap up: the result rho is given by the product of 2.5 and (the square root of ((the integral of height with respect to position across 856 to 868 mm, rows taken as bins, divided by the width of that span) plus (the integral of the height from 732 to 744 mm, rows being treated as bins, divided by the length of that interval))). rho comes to 10.2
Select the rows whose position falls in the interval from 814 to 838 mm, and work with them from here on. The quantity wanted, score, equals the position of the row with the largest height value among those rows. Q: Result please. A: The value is 817.0 mm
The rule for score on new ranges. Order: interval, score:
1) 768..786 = 785.0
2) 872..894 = 893.0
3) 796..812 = 811.0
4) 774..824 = 817.0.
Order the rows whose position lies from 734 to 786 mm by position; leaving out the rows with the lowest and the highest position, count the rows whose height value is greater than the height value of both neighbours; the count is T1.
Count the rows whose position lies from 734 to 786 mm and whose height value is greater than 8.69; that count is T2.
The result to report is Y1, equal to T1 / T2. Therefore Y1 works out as 7.0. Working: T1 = 7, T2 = 1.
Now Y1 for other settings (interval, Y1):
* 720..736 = 1.0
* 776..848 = 1.2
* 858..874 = 1.0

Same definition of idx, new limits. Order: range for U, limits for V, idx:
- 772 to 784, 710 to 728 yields 0.251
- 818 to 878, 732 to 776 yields 0.231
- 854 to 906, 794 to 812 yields 0.239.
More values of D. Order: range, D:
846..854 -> 68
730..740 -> 84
